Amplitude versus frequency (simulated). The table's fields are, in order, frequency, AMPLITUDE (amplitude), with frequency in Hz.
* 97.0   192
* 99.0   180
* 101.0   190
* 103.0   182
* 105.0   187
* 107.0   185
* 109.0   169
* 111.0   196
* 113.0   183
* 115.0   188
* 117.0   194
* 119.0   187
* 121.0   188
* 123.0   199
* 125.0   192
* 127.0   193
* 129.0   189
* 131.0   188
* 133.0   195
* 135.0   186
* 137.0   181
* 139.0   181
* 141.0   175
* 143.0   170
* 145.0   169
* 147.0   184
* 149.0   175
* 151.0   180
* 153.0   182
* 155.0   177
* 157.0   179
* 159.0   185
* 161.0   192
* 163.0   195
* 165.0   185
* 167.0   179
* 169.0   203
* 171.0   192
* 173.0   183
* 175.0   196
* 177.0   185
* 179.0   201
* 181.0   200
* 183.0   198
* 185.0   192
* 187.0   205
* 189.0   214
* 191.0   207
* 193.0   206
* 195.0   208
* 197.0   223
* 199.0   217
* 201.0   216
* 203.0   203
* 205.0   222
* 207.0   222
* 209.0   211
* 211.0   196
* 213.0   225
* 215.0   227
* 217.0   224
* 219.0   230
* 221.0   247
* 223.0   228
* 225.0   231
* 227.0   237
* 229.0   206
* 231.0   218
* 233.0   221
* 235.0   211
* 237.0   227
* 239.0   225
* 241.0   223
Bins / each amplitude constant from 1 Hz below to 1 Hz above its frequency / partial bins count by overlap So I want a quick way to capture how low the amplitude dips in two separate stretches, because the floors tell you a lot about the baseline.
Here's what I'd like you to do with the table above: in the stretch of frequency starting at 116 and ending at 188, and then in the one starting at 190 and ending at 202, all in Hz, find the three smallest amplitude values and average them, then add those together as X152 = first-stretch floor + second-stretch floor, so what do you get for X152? 378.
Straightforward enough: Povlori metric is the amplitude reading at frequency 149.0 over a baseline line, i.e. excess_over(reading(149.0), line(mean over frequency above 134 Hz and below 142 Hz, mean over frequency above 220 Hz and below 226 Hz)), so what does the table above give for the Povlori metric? -13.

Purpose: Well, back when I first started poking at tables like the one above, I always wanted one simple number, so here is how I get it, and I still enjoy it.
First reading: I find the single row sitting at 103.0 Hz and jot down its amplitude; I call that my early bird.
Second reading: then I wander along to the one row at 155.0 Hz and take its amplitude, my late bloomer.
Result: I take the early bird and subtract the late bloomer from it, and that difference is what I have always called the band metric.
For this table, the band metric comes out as 5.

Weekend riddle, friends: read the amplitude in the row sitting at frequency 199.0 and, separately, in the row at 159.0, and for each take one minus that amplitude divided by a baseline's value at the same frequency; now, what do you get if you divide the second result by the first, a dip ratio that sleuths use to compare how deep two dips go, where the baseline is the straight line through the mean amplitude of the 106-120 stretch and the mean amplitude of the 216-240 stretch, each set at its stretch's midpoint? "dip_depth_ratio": -12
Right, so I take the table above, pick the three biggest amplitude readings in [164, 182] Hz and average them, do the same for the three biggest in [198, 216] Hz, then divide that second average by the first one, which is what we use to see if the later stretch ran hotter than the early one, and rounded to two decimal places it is 1.12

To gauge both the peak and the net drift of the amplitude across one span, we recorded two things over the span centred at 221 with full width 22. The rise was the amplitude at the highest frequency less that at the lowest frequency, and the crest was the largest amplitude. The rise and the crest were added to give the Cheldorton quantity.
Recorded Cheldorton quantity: 269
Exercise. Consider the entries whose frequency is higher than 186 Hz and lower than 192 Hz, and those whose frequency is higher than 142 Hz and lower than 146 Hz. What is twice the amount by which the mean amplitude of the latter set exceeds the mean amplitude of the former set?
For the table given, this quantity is -78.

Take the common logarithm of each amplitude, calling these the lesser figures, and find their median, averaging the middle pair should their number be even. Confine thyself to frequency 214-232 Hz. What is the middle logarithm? 2.36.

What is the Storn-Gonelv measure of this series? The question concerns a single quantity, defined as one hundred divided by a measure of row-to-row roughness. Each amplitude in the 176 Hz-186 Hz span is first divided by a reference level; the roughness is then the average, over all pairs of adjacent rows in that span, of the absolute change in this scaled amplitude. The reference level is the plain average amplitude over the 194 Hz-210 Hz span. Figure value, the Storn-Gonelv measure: 3444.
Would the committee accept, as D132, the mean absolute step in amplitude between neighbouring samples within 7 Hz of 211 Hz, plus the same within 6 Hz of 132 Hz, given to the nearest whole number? 15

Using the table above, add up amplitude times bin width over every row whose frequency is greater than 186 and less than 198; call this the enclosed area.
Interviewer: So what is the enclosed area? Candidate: 2526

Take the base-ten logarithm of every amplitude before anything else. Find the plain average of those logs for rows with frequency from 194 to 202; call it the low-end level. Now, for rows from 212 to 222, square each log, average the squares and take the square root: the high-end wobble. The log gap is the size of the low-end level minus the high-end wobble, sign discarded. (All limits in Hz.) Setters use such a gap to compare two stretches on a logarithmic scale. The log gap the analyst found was 0.028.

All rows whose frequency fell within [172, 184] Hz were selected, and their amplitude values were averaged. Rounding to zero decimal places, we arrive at 194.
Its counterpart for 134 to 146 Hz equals 177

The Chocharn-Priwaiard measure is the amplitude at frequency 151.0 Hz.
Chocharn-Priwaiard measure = 180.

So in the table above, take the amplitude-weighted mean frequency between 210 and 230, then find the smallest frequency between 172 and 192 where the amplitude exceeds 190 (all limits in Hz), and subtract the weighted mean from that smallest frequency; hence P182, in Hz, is -45.1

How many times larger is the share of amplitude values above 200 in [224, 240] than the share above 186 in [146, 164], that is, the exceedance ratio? 4.5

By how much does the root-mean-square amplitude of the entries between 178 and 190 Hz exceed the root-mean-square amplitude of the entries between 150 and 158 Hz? 22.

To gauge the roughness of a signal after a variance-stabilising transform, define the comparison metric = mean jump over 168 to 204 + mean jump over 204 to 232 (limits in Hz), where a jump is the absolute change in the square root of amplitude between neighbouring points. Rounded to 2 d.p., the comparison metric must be 0.68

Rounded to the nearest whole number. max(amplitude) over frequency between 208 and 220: 230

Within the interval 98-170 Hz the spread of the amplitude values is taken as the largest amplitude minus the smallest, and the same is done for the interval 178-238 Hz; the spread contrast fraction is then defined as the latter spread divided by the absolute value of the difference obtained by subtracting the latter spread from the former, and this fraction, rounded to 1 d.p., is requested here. 2.6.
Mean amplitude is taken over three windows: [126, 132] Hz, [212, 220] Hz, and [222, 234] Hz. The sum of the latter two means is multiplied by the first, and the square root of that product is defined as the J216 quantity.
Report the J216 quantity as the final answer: 292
